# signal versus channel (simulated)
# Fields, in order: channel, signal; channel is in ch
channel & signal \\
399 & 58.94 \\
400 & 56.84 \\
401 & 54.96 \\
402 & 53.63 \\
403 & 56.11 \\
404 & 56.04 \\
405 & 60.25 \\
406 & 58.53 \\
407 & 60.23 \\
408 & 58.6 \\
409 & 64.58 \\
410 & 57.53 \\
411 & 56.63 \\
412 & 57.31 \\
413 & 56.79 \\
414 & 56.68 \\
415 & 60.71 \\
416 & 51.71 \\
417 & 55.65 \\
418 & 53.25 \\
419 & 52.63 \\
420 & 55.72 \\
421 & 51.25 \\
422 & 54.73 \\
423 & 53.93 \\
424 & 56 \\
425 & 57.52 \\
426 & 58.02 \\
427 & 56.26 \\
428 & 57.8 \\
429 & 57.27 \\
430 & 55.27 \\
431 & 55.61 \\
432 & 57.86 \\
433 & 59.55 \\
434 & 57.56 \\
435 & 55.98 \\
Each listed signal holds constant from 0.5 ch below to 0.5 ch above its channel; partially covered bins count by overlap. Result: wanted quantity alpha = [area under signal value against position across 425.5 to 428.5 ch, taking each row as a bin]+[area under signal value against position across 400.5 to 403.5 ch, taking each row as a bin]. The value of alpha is 337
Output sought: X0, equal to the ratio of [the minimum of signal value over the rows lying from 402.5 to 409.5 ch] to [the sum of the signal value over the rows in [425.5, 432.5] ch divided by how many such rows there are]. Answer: 0.99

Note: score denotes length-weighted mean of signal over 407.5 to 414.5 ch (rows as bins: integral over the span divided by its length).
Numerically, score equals 58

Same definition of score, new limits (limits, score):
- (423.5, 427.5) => 57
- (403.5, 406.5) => 58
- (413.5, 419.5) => 55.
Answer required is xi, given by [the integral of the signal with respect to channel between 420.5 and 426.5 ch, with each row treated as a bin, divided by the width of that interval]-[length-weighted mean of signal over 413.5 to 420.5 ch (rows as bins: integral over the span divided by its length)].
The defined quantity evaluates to 0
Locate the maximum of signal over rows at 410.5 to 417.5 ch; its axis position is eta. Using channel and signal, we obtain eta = 415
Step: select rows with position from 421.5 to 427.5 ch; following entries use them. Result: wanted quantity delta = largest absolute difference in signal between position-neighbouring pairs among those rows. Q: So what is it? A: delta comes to 2.1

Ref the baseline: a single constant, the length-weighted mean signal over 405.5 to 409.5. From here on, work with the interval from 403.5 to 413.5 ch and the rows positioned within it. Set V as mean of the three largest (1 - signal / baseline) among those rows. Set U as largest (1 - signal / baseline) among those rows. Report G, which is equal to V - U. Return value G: -0.0074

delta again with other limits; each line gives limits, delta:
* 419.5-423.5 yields 4.5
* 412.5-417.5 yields 9.0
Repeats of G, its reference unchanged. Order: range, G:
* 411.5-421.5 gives -0.0101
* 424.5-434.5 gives -0.0073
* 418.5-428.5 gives -0.0224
